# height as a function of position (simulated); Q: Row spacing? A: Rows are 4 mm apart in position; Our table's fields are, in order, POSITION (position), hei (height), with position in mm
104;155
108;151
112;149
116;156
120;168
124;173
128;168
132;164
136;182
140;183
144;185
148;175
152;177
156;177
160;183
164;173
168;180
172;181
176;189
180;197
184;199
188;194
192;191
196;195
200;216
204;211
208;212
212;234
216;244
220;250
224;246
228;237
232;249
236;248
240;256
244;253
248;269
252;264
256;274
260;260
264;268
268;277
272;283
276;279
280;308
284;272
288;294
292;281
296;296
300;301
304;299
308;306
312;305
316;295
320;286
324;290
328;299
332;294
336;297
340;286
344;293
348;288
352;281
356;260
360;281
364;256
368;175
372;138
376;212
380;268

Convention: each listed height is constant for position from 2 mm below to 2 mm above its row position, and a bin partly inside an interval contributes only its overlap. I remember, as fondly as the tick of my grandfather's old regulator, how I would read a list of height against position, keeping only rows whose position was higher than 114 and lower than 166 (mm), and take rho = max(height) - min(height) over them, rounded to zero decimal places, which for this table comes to 29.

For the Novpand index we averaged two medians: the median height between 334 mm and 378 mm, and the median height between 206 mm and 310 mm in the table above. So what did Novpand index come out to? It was 275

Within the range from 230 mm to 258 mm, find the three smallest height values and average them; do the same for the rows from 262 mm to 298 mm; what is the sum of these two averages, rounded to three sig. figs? 522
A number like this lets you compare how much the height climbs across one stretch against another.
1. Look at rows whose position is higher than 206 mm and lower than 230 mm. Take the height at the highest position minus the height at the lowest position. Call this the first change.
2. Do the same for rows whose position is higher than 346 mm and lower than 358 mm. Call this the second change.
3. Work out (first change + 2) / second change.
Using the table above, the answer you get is -1.0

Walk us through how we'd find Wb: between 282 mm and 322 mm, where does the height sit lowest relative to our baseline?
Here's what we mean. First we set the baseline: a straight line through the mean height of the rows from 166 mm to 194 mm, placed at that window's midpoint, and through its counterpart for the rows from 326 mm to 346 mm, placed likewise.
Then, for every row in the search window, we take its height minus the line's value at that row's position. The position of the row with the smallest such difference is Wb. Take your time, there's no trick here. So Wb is 320 mm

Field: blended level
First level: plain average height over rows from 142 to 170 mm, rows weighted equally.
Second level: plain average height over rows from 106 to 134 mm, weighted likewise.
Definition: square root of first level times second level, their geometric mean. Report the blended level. 170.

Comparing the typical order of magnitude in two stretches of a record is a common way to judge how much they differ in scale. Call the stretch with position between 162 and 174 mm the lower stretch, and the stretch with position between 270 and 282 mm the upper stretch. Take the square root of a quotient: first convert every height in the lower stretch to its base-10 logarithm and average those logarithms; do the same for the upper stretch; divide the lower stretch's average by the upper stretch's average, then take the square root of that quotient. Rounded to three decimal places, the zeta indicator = 0.956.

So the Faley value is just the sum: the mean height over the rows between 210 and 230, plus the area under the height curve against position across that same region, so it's 5086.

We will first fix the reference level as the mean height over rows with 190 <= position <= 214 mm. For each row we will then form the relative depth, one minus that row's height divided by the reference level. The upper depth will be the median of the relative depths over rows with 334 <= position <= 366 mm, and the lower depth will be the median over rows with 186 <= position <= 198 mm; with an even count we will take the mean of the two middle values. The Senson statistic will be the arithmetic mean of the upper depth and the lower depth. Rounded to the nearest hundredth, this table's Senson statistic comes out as -0.14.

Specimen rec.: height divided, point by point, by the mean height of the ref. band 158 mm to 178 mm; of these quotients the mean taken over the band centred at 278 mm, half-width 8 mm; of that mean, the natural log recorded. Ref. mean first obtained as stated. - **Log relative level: 0.5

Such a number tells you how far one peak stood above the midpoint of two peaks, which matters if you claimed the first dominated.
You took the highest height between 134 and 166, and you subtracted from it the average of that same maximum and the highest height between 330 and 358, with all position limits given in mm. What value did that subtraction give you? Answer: -56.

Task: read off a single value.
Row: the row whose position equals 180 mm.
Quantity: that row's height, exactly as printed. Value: 197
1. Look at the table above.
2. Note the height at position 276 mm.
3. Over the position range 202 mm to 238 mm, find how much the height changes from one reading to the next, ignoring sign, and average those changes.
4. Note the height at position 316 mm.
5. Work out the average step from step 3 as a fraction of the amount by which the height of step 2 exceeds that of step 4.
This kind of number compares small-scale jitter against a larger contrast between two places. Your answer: -0.51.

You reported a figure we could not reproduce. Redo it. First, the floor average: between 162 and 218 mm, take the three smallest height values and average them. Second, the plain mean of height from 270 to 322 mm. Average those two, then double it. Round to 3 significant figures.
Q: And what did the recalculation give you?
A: 471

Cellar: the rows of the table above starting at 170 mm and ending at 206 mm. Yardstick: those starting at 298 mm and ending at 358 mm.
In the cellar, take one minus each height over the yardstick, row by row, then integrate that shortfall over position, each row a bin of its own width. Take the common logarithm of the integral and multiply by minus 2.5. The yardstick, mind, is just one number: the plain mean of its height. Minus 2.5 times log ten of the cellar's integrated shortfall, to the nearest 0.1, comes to -2.7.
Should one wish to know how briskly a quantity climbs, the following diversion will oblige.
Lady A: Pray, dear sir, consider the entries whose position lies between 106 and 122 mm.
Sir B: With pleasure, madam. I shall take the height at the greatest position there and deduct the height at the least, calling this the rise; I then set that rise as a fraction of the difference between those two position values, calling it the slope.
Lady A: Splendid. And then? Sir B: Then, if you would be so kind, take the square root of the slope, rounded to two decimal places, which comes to 1.19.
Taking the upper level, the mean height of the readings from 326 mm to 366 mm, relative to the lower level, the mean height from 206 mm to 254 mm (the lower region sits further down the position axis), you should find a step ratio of 1.15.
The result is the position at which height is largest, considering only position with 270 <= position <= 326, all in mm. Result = 280 mm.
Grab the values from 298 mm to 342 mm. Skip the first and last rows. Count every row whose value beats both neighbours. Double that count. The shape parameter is 6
